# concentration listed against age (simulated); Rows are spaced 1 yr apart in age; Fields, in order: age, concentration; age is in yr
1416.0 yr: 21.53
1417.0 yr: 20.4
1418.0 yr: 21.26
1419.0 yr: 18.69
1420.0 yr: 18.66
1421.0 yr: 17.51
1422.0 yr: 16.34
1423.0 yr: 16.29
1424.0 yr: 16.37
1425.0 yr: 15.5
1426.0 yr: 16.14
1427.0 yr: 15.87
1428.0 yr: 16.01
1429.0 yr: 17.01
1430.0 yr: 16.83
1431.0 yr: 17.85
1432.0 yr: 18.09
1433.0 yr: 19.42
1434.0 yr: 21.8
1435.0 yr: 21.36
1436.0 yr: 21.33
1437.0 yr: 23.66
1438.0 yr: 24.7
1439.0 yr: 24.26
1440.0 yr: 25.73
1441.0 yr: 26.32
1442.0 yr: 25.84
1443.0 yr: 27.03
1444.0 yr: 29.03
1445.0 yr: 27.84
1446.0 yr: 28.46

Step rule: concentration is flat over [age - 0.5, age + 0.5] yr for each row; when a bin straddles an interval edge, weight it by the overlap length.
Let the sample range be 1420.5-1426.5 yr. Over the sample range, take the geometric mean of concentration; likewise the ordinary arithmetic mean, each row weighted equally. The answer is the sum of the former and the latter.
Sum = 33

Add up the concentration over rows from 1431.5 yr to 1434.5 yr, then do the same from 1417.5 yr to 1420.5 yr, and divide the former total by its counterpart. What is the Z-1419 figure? 1.01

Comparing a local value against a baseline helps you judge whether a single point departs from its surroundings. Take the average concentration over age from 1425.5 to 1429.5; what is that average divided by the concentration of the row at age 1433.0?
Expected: 0.84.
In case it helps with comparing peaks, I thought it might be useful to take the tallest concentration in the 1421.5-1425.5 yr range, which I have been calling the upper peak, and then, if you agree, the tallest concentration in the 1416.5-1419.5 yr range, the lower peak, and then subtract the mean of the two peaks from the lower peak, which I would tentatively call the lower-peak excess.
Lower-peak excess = 2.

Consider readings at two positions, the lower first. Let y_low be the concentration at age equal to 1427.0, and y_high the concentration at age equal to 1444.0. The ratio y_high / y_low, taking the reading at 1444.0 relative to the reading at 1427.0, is 1.8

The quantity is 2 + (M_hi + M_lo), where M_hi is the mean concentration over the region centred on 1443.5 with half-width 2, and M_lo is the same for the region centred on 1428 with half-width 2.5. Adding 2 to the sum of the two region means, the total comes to 46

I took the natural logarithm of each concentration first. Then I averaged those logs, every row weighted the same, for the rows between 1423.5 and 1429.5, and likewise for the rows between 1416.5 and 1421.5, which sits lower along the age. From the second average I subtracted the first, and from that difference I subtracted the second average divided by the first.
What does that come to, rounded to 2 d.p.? -0.89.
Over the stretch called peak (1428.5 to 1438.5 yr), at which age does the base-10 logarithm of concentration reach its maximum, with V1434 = 1438.0 yr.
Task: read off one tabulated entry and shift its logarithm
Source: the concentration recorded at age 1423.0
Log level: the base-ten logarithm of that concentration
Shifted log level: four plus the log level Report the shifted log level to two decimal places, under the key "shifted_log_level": 5.21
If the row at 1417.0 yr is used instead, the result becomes 5.31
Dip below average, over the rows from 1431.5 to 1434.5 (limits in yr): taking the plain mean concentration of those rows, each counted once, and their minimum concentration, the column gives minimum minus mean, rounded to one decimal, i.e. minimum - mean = -1.7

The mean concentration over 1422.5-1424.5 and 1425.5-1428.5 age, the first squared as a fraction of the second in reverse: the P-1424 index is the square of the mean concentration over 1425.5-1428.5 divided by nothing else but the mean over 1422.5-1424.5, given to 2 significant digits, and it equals 16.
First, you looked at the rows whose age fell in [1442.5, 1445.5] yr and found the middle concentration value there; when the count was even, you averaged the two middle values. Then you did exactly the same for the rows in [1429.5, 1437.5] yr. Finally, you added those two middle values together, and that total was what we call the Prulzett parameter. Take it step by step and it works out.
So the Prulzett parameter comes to 48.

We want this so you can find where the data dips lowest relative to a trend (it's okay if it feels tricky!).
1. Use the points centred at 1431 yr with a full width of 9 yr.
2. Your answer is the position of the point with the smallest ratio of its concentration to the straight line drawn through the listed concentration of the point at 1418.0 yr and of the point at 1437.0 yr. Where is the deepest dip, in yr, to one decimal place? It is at 1427.0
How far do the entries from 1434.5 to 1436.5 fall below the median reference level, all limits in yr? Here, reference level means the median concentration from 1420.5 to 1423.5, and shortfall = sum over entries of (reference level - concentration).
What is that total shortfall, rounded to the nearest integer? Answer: -10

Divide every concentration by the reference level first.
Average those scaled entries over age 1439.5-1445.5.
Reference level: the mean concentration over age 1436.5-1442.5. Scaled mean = 1.07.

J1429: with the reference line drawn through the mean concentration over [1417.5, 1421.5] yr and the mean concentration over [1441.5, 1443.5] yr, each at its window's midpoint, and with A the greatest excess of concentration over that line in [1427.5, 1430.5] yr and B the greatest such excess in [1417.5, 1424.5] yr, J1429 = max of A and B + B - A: 11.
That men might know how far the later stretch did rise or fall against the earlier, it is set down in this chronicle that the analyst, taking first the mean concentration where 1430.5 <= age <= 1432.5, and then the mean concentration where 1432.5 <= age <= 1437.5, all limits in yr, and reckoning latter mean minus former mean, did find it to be 3.5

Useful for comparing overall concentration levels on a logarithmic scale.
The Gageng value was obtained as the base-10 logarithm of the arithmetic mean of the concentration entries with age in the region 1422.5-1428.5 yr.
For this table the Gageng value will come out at 1.20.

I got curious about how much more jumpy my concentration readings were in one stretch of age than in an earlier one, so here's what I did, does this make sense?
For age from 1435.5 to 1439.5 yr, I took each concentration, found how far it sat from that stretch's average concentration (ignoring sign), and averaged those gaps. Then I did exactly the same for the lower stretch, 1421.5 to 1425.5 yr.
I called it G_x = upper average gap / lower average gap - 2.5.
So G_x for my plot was 1.0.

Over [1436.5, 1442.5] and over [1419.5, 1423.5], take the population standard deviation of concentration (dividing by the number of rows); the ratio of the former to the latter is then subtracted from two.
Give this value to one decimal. 1.0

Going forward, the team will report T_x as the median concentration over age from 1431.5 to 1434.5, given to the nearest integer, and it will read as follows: 19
